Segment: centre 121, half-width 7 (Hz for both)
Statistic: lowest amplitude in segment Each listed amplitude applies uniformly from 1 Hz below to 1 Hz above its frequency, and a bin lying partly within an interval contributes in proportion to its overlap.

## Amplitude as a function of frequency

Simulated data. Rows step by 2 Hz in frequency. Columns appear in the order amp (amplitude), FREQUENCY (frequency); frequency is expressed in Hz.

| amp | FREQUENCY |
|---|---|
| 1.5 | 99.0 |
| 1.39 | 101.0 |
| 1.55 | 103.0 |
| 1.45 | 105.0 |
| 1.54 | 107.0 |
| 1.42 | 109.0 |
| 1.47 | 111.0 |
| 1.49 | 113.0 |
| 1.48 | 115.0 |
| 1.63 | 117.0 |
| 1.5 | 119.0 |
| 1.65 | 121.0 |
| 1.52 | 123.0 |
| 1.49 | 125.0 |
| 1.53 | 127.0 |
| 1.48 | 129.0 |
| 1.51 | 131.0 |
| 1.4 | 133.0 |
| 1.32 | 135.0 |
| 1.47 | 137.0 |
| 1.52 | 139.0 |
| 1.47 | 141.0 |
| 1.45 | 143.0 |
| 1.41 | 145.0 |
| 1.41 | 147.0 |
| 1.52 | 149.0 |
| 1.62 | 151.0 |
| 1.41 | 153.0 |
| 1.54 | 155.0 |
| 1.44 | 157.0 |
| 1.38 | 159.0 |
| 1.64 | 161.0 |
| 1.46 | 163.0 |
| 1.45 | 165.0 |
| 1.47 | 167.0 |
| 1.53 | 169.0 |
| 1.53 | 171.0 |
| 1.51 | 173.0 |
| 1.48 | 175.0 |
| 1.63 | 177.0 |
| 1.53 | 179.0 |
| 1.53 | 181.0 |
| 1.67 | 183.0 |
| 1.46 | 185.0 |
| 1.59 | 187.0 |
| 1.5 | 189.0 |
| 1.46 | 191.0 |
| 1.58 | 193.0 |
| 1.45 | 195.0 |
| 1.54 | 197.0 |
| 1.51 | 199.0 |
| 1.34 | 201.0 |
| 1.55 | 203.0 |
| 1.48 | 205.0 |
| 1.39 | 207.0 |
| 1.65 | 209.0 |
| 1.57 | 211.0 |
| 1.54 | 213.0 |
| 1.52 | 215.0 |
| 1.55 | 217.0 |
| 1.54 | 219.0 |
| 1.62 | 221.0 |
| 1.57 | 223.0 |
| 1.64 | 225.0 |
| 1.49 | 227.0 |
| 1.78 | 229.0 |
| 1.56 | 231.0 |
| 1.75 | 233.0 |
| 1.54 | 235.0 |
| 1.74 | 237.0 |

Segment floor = 1.48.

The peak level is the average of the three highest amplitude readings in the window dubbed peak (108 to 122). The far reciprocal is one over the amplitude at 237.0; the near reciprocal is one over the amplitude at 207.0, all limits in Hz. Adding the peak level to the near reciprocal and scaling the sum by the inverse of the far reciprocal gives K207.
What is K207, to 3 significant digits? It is 4.02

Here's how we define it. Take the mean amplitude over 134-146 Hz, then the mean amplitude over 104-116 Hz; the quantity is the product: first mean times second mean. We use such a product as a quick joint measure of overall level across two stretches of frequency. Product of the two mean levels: 2.12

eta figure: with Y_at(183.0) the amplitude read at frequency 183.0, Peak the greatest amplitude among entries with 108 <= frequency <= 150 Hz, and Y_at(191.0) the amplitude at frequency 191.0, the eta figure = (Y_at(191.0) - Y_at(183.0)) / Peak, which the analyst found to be -0.127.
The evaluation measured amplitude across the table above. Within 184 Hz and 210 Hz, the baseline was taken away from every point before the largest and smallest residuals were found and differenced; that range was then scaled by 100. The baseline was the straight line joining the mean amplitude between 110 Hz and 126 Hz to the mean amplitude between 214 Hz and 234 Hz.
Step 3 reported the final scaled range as 30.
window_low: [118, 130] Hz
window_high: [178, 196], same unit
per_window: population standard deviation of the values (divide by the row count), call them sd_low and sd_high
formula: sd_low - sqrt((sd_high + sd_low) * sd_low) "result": -0.0277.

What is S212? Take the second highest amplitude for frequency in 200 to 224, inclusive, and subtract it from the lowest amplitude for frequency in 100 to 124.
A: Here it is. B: -0.23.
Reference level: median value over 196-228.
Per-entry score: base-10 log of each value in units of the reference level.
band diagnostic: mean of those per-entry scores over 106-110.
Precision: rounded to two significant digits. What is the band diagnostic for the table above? -0.018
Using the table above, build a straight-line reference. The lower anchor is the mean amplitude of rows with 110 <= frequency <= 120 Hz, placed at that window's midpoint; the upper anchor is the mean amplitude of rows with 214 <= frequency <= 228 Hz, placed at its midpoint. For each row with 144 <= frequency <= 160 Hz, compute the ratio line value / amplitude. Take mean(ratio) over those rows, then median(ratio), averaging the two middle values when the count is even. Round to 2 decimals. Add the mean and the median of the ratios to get 2.12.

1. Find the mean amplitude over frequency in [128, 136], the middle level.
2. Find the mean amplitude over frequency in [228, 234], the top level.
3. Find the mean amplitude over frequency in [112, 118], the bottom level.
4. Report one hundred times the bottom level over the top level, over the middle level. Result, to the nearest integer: 63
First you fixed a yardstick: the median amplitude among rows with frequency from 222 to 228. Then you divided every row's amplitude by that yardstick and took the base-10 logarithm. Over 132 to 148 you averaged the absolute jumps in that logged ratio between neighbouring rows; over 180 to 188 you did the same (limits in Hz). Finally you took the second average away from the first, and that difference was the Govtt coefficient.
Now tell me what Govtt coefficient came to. -0.027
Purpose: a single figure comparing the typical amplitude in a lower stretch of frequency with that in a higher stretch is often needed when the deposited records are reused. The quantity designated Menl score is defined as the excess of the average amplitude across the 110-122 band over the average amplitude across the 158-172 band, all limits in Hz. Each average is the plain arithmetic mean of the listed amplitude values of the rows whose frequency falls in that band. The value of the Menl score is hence 0.042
